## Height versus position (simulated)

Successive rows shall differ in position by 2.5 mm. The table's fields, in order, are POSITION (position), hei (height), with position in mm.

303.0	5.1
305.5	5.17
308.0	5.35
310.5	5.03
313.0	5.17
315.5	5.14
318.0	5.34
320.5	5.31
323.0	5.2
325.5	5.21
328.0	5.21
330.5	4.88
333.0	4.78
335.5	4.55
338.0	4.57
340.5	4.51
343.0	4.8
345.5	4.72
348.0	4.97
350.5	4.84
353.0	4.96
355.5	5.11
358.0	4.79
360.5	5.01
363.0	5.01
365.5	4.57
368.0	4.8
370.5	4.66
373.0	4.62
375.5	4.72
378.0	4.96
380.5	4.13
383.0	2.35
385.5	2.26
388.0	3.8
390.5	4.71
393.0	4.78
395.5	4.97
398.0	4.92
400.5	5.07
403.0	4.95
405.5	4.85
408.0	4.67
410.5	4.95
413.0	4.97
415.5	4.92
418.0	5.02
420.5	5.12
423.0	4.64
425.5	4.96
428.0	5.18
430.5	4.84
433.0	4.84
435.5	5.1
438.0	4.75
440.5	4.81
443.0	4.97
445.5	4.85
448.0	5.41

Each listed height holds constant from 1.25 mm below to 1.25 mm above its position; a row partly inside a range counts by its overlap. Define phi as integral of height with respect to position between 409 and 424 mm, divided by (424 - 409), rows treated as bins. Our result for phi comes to 4.94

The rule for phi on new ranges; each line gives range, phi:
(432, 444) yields 4.89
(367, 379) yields 4.75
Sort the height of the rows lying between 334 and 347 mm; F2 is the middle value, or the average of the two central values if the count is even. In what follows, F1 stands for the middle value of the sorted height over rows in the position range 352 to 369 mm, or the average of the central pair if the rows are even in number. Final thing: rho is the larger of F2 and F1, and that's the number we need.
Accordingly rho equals 4.96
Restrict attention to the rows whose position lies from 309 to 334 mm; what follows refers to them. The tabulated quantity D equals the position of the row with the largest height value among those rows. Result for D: 318.0 mm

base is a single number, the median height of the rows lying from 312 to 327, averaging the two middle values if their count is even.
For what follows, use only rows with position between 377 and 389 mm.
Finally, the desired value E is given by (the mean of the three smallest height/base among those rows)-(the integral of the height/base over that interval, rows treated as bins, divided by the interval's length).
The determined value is -0.13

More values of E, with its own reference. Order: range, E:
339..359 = -0.03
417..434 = -0.03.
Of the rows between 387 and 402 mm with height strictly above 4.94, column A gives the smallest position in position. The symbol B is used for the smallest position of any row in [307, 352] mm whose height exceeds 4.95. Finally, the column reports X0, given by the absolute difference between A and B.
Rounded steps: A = 395.5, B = 308.0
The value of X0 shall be 87.5 mm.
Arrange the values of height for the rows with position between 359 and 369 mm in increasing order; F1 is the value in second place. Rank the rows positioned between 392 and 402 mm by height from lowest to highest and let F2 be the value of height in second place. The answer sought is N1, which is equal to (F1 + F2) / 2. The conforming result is 4.9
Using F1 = 4.8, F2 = 4.92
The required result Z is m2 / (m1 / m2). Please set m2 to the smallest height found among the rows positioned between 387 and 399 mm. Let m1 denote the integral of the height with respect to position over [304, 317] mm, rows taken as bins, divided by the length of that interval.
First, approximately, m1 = 5.17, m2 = 3.8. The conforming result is 2.79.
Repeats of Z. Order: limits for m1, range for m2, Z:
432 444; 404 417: 4.46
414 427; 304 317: 5.12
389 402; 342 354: 4.57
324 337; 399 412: 4.43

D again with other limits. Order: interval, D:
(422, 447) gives 428.0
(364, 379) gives 378.0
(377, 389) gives 378.0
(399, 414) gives 400.5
